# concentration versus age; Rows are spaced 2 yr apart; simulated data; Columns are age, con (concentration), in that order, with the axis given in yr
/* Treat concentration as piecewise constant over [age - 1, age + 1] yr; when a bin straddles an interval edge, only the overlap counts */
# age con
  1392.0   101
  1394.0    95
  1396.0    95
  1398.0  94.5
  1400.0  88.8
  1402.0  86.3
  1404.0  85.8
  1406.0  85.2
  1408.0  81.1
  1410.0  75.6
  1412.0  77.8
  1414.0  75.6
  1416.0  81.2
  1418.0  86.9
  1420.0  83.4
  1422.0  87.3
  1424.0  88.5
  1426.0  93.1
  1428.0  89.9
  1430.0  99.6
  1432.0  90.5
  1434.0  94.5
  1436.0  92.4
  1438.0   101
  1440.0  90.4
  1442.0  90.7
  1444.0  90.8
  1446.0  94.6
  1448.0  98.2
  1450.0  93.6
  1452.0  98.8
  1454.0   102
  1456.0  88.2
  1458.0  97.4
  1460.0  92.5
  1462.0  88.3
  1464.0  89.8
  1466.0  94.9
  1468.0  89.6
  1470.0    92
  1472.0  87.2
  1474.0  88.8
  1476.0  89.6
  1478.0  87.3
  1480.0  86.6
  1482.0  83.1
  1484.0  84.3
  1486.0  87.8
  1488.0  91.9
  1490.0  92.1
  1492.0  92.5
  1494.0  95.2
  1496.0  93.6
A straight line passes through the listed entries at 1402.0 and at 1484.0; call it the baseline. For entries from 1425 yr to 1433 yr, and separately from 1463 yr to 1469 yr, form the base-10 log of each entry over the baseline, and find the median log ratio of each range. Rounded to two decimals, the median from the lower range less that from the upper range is 0.01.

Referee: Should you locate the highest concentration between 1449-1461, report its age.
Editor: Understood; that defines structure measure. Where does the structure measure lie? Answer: 1454.0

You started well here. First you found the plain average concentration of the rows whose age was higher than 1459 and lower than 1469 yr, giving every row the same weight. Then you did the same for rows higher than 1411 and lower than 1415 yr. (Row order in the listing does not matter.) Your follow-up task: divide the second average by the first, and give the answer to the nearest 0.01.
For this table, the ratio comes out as 0.84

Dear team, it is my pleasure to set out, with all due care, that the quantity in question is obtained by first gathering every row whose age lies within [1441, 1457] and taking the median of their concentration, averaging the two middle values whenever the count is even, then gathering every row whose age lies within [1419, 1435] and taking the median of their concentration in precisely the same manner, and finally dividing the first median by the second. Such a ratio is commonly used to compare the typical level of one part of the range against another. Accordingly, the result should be 1.04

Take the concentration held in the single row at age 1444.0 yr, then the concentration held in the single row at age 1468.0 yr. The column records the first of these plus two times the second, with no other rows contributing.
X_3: 270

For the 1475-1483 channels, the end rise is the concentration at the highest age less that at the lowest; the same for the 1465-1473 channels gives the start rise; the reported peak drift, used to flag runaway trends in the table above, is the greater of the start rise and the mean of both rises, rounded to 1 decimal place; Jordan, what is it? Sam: -7.1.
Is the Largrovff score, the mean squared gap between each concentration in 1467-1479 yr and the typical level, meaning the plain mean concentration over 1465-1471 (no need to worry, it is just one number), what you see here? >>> 12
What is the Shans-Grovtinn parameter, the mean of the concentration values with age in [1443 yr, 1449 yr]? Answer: 95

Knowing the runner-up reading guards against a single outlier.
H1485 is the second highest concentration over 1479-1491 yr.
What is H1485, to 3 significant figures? 91.9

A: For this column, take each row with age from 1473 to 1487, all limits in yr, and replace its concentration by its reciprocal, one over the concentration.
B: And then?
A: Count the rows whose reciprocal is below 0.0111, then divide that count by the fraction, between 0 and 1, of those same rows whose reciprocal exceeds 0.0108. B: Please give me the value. 0.0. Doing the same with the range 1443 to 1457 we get 21.0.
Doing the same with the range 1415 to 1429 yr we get 1.2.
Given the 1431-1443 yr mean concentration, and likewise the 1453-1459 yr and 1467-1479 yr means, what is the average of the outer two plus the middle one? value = 187.0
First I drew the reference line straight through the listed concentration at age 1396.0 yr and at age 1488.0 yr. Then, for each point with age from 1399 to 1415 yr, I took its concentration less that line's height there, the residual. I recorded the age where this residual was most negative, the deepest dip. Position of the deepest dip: 1410.0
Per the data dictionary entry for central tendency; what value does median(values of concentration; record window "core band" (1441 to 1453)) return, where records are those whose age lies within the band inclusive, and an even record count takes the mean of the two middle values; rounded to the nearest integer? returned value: 94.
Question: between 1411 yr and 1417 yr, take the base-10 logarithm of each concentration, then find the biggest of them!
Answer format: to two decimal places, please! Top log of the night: 1.91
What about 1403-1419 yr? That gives 1.94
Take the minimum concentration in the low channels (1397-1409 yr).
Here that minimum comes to 81.1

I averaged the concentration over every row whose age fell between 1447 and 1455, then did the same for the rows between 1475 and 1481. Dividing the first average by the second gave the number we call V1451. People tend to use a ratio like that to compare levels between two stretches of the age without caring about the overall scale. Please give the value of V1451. 1.12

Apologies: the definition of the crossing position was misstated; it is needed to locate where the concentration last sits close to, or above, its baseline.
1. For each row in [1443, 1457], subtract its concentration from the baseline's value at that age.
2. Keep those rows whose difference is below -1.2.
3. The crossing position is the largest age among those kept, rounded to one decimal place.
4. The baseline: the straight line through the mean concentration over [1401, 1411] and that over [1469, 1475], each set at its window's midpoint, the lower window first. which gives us 1454.0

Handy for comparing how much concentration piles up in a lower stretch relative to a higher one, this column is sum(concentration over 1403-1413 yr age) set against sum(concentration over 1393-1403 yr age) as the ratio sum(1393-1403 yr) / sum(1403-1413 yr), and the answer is 1.13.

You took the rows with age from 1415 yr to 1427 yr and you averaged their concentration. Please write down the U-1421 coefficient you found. 87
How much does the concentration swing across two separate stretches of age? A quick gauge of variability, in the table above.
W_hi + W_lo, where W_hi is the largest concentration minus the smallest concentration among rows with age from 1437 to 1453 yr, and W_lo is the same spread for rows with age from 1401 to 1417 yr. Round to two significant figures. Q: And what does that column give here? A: 21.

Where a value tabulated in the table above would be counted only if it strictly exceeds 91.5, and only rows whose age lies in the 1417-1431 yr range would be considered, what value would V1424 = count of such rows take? 2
